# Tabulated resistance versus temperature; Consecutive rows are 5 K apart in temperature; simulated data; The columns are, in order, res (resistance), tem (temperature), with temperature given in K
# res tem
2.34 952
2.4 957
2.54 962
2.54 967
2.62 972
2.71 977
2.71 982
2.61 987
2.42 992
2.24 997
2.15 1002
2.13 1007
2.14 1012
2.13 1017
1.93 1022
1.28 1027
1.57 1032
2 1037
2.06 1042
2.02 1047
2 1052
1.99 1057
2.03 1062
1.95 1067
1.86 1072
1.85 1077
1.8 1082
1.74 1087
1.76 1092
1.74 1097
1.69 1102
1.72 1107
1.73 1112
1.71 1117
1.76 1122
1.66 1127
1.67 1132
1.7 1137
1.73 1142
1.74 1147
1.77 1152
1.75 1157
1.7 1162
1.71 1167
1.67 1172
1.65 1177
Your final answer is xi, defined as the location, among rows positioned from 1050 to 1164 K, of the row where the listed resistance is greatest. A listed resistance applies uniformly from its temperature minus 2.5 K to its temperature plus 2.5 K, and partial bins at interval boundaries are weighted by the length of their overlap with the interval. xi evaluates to 1062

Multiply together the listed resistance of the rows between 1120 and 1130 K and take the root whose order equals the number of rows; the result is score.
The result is 1.7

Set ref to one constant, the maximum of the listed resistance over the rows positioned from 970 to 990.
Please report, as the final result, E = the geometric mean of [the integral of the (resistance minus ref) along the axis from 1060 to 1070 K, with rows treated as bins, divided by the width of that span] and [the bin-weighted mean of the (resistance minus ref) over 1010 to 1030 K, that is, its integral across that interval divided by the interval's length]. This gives 0.79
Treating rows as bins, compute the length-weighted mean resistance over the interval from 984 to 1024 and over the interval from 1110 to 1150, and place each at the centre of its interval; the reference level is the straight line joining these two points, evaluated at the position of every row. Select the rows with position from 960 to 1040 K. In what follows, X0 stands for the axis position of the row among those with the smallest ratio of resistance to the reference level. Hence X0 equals 1027 K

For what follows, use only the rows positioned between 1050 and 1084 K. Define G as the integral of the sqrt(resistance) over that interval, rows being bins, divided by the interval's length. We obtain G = 1.39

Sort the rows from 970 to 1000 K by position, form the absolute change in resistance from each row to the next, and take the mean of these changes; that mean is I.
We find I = 0.112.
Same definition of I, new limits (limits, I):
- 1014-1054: 0.241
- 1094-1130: 0.043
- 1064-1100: 0.042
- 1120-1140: 0.047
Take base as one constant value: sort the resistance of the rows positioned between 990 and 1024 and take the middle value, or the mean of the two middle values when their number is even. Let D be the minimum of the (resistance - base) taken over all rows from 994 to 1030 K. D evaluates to -0.86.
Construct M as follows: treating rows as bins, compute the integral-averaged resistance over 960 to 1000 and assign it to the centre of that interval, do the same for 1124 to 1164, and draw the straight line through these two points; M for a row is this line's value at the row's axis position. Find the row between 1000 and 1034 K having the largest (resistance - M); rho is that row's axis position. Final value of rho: 1017 K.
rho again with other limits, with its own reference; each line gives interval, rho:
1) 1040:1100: 1062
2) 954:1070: 982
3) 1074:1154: 1152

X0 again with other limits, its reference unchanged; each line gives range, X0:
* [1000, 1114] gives 1027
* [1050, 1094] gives 1087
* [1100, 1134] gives 1102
